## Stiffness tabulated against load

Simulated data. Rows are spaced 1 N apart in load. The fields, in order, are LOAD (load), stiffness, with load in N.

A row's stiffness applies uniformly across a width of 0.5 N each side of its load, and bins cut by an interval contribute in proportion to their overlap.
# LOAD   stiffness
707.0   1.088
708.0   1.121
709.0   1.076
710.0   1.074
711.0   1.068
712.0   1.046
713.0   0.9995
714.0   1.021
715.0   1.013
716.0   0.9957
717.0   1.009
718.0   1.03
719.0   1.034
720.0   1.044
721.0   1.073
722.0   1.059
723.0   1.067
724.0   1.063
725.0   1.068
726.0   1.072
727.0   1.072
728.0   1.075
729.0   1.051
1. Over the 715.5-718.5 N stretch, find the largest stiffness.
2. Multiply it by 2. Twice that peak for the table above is 2.06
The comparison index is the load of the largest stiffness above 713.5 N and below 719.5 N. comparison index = 719.0 N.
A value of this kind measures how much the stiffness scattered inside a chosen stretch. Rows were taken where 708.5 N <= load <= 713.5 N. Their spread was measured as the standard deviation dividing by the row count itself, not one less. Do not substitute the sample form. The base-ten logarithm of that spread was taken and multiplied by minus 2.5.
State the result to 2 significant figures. 3.9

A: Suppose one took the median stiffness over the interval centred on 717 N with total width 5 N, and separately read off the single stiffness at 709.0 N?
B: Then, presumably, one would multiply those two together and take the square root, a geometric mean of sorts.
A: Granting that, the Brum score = 1.04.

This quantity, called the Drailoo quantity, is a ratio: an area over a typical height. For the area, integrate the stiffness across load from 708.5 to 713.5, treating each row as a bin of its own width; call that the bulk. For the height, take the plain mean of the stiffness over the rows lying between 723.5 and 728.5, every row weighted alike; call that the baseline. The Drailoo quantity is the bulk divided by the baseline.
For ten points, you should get 4.92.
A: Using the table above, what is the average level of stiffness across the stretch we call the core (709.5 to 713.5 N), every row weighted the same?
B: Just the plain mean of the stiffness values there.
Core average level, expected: 1.05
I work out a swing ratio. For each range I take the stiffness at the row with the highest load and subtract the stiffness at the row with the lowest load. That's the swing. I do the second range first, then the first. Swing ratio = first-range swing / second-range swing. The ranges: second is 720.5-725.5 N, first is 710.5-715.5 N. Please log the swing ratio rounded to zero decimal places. 11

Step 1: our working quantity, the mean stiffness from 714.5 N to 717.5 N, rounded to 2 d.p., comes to 1.01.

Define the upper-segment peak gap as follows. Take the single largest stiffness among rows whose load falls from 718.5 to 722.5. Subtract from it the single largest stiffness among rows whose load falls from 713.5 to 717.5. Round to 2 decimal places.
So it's 0.05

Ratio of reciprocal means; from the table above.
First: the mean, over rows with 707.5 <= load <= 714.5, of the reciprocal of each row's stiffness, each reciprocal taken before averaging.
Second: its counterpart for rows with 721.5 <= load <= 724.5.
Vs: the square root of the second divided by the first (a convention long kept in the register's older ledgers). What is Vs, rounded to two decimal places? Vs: 1.00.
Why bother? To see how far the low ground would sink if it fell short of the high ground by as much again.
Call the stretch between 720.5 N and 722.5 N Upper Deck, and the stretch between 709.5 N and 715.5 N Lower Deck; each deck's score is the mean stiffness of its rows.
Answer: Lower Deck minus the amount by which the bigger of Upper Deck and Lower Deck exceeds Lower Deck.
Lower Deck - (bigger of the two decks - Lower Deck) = 1.01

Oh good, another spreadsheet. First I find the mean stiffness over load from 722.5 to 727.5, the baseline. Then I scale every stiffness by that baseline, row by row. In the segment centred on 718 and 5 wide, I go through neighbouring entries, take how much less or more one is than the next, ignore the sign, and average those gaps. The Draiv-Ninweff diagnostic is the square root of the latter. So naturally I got 0.11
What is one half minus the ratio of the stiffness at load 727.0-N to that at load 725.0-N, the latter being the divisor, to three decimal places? -0.504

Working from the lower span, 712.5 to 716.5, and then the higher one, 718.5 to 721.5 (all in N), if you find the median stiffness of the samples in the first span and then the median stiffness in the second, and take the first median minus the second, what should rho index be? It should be -0.038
